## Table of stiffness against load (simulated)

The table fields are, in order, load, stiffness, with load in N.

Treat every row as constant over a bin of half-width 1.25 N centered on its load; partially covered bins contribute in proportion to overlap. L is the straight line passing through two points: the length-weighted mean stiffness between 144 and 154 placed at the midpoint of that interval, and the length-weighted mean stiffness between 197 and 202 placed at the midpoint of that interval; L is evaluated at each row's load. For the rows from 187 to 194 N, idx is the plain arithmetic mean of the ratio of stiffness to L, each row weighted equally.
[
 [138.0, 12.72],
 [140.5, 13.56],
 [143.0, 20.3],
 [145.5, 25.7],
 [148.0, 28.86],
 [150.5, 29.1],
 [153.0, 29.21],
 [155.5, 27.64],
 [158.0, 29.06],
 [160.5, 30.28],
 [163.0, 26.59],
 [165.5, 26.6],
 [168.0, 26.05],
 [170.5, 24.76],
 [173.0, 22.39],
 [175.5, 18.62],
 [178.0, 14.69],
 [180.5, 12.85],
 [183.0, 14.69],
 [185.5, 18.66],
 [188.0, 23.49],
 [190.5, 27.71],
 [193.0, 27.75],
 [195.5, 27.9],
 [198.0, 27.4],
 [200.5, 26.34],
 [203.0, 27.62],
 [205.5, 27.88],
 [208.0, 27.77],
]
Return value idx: 0.97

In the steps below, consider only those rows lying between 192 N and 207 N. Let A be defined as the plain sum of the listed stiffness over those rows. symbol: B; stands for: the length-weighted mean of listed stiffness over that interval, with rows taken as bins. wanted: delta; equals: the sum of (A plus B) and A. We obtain 357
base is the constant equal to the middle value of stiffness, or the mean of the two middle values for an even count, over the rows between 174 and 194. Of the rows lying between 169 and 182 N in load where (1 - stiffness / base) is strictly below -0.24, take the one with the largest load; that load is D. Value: 170.5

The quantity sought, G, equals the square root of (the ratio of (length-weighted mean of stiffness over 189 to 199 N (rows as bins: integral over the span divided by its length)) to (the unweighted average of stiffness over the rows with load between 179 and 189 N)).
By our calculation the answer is 1.26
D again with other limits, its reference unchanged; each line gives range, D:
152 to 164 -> 163.0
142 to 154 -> 153.0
